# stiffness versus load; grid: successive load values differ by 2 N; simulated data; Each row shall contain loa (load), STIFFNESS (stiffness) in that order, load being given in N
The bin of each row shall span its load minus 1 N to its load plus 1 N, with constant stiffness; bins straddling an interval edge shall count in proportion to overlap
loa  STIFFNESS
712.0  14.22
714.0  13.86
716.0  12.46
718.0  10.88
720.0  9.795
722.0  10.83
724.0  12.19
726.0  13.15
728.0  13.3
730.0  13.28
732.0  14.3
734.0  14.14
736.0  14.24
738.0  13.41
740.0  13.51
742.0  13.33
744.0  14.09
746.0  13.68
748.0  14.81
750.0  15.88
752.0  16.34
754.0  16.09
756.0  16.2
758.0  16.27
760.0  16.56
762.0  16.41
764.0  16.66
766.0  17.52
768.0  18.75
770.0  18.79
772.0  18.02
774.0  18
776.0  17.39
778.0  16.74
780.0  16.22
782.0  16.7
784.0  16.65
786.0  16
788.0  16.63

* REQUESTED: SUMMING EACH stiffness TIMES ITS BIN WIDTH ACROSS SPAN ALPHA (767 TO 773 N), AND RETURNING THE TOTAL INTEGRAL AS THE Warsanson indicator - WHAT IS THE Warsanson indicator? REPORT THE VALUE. 111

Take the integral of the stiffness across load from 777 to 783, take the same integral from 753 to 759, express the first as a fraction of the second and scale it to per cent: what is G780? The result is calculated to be 102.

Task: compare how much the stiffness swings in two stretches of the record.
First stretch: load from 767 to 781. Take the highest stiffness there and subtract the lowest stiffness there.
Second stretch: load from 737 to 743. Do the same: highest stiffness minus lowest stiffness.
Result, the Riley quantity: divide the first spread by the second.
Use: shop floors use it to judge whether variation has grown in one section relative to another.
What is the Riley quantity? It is 14.3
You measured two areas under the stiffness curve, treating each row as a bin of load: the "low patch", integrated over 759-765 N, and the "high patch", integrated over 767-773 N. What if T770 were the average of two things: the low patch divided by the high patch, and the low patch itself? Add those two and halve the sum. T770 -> 50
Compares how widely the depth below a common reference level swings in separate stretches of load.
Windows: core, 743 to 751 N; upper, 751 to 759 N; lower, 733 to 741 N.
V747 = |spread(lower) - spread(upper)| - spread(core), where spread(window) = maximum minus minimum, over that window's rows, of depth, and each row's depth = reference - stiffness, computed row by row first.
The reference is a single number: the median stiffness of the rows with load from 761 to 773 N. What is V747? -1.6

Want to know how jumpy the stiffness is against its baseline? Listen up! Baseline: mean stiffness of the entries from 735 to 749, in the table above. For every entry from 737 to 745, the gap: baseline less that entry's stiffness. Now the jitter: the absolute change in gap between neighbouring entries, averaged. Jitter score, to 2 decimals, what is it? 0.35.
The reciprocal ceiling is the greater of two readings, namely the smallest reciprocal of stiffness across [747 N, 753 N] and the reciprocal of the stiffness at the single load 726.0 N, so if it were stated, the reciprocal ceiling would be 0.0760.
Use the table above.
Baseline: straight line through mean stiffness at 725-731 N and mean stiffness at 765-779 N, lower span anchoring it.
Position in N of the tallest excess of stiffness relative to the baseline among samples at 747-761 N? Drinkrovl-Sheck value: 752.0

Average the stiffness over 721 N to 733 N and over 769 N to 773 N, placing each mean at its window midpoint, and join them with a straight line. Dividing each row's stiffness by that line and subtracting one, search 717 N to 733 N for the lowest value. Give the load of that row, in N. 720.0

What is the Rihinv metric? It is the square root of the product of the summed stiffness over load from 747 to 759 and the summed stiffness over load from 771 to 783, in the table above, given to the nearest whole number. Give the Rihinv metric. 99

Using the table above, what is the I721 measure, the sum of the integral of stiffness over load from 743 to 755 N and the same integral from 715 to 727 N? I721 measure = 320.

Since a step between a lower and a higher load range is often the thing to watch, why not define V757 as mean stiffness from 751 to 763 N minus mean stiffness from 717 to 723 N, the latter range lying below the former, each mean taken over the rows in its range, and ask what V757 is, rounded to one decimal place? 5.8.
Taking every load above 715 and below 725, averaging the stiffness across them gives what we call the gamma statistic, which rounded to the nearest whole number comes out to 11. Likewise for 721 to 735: 13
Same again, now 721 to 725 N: 12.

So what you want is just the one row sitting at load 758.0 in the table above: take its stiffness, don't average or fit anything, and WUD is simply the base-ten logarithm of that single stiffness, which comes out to 1.21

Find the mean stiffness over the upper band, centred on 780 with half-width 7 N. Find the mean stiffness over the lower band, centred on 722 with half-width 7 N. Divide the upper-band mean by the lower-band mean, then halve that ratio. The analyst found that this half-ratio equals 0.71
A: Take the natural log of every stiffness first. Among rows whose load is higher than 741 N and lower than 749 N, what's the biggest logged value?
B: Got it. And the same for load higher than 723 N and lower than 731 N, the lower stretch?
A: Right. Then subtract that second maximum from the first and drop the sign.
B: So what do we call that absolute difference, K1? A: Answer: 0.11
